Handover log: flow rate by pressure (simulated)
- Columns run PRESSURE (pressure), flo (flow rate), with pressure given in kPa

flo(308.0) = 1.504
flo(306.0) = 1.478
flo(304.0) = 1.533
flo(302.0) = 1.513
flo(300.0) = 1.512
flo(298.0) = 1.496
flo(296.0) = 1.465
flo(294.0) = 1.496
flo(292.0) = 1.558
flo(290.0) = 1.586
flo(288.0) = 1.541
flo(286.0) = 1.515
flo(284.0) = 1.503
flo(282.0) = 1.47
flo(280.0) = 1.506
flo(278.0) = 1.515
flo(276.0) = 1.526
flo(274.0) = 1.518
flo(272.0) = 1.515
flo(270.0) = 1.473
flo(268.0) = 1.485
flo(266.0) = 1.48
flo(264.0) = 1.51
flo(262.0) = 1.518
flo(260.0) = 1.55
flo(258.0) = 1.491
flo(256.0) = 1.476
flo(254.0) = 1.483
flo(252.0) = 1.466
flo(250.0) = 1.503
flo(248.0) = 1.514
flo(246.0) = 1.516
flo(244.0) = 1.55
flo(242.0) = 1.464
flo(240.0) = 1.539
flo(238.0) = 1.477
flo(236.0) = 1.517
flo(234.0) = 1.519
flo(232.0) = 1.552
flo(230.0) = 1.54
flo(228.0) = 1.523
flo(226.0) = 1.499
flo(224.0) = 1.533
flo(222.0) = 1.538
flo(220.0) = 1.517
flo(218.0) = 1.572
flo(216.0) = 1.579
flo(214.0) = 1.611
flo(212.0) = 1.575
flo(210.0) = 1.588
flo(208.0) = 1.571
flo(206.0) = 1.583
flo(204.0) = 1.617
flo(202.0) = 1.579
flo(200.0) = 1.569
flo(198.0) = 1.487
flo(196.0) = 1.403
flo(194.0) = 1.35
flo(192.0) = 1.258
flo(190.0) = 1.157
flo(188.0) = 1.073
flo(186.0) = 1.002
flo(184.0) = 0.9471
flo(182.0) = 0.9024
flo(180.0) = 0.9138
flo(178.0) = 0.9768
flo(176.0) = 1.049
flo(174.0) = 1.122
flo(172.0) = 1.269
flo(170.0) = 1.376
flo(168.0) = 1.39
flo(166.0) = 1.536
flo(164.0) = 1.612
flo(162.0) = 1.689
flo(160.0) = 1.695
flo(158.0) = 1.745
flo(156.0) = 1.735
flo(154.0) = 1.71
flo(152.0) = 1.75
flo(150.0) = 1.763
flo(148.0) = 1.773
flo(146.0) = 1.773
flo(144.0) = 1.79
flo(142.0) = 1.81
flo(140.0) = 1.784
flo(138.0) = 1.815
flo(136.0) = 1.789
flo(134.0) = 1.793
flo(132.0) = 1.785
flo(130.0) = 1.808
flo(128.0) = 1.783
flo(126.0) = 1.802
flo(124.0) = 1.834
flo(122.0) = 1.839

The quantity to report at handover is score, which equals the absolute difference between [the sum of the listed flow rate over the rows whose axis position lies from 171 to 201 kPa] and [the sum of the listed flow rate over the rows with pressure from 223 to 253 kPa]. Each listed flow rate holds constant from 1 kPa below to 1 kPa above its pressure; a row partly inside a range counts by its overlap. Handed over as 5.2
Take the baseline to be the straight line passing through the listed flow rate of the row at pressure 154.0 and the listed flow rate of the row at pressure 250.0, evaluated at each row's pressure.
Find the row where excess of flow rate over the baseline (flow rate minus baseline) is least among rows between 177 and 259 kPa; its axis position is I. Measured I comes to 182.0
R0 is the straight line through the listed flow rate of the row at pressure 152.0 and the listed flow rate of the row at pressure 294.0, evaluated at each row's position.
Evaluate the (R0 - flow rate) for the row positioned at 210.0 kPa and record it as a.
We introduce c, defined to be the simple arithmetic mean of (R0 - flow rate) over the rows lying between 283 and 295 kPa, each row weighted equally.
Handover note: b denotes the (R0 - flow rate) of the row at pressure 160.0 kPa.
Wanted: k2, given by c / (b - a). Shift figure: 1.6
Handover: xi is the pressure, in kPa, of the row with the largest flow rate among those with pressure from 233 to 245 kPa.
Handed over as 244.0 kPa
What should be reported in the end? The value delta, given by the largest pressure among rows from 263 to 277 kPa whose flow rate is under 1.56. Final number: 276.0 kPa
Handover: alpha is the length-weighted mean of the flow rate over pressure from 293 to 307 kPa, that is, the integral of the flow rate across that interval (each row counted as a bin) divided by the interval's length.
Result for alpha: 1.50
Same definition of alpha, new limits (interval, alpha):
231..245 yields 1.52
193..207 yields 1.51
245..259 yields 1.49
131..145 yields 1.80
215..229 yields 1.54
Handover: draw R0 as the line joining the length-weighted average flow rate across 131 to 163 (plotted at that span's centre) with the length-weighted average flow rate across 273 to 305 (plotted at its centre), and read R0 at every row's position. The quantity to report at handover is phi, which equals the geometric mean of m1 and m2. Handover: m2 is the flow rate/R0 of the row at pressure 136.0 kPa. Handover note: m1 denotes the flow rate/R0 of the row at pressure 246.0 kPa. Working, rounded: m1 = 0.95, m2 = 1.00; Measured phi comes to 0.98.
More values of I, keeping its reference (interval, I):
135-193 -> 182.0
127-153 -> 128.0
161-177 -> 176.0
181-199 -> 182.0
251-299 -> 252.0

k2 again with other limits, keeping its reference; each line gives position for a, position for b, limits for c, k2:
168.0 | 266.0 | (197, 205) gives -0.4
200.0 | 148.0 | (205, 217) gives -0.5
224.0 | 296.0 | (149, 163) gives -0.3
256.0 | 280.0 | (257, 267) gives -0.6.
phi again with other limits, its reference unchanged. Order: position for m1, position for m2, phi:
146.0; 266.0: 0.98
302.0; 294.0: 1.00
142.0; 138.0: 1.02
